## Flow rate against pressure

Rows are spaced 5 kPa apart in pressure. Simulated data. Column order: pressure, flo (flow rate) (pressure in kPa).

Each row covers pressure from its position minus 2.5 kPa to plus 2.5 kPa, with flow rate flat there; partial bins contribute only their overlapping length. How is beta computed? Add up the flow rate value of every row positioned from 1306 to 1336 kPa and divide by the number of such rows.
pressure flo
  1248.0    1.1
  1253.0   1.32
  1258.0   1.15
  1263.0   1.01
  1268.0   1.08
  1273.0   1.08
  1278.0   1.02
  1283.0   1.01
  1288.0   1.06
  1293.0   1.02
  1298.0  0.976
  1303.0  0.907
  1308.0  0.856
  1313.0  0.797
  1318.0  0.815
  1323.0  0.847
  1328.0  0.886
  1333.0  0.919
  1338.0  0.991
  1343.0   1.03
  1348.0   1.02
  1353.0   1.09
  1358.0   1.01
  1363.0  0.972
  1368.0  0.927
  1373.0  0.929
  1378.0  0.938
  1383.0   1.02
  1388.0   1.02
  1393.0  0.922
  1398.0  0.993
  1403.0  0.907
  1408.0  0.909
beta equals 0.85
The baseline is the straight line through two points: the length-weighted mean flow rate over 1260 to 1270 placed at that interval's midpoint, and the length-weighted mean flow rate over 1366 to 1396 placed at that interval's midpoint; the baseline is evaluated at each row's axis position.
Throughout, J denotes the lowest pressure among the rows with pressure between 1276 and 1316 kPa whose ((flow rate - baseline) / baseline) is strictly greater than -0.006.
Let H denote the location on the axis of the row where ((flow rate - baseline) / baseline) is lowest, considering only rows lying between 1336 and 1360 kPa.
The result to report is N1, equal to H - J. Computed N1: 50 kPa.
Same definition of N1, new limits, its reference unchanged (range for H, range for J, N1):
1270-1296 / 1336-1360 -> -55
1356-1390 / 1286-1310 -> 80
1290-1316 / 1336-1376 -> -25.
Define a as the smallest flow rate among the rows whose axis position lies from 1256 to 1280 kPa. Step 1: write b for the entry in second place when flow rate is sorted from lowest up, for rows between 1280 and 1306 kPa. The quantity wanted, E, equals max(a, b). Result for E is 1.01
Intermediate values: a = 1.01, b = 0.976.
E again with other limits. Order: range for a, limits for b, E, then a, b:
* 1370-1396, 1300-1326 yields 0.92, 0.922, 0.815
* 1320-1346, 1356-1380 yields 0.93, 0.847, 0.929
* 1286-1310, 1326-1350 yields 0.92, 0.856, 0.919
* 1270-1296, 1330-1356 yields 1.01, 1.01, 0.991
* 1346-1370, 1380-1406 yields 0.93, 0.927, 0.922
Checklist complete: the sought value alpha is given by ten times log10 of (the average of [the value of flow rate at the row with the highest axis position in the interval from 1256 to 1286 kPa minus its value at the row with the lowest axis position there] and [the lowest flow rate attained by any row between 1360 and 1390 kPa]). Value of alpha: -4.05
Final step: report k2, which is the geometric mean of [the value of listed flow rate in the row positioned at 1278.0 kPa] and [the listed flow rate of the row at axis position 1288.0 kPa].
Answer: 1.04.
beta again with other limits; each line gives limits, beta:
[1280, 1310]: 0.97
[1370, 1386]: 0.96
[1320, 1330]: 0.87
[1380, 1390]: 1.02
